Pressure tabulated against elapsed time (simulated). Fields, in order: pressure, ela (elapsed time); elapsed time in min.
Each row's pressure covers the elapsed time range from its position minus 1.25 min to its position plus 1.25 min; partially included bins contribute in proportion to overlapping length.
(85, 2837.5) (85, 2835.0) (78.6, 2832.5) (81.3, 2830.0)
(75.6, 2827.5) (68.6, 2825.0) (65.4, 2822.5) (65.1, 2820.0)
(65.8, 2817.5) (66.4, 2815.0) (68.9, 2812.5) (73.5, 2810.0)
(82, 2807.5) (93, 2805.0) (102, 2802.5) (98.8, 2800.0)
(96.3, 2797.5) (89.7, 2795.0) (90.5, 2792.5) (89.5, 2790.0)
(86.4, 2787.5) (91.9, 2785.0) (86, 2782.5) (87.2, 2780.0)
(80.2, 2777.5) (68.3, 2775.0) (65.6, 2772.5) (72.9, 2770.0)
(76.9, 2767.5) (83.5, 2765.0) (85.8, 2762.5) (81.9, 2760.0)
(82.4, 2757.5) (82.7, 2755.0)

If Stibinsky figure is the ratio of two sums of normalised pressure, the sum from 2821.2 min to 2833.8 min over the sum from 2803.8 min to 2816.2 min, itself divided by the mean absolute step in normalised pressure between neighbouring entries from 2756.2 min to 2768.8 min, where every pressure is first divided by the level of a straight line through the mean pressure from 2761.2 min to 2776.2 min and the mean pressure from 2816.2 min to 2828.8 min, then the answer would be 24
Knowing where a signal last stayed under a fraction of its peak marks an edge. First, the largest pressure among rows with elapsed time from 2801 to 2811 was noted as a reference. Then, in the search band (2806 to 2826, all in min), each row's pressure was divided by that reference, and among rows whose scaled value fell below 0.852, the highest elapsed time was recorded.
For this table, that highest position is 2825.0 min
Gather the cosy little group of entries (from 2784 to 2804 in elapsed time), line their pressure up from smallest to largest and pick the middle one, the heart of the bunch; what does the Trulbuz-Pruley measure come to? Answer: 91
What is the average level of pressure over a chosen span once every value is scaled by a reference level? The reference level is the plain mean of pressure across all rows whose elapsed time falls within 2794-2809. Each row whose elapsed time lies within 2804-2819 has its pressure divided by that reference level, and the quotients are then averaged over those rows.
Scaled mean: 0.80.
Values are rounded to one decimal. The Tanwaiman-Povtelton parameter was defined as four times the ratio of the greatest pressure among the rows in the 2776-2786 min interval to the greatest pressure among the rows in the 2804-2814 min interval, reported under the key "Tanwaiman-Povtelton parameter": 4.0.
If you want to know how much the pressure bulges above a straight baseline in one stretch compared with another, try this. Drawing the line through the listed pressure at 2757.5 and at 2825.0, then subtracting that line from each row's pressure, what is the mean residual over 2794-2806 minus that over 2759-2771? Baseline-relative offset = 23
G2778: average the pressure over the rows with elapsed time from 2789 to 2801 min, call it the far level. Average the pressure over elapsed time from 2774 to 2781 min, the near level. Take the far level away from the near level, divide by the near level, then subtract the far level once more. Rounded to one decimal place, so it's -93.1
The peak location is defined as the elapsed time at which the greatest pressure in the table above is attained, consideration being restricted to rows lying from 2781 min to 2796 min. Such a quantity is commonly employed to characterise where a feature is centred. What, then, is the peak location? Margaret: 2785.0 min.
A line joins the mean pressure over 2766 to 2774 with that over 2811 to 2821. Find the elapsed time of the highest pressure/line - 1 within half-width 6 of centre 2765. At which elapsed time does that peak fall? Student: 2762.5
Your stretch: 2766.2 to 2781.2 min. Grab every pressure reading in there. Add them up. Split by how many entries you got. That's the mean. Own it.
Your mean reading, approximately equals 75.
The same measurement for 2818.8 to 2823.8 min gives 65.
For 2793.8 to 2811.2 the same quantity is 91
